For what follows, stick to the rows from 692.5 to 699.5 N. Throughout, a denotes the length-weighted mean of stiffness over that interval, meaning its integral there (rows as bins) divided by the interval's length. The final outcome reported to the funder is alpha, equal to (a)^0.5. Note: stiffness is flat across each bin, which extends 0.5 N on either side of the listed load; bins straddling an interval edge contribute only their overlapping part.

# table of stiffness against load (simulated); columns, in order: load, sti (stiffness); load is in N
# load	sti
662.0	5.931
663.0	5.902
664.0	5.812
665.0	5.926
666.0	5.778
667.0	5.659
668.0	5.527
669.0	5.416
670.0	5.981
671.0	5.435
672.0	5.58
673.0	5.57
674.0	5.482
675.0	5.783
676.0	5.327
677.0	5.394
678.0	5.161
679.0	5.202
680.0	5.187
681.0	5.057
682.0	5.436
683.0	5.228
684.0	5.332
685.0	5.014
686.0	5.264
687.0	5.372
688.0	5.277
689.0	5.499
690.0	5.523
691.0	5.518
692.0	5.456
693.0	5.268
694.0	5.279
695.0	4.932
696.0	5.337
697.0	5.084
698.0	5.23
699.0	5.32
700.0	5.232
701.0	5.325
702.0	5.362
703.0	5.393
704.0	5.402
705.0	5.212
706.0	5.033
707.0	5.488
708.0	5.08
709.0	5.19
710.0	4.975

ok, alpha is 2.28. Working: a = 5.21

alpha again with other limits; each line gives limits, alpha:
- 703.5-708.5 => 2.29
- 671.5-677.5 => 2.35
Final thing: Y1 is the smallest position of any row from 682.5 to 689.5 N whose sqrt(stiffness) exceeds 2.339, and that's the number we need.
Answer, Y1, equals 689.0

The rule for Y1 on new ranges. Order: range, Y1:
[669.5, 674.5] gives 670.0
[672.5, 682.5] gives 673.0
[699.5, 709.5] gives 707.0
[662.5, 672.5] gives 663.0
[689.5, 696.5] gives 690.0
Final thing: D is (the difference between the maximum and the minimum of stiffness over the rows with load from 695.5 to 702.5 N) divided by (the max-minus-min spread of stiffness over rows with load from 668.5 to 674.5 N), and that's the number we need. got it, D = 0.5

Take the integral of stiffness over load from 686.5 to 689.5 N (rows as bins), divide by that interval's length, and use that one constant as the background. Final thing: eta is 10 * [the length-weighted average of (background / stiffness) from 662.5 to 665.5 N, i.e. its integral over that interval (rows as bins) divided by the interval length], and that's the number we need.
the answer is 9.2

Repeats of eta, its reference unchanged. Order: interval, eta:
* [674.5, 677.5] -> 9.8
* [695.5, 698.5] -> 10.3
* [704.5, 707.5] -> 10.3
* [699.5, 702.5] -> 10.1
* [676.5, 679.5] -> 10.3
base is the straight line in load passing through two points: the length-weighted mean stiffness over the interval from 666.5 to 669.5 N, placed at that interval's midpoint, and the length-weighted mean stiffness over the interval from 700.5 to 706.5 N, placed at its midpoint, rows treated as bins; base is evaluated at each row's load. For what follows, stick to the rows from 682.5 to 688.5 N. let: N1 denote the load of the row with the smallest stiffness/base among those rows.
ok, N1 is 685.0 N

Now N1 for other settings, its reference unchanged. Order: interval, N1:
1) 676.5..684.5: 681.0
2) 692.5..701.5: 695.0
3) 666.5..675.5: 669.0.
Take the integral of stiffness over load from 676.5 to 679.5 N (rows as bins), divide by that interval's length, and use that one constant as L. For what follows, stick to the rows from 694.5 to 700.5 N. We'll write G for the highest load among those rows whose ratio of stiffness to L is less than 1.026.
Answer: 700.0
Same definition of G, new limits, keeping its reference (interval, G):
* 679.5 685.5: 685.0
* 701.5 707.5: 706.0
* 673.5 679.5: 679.0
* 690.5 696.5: 696.0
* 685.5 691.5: 688.0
